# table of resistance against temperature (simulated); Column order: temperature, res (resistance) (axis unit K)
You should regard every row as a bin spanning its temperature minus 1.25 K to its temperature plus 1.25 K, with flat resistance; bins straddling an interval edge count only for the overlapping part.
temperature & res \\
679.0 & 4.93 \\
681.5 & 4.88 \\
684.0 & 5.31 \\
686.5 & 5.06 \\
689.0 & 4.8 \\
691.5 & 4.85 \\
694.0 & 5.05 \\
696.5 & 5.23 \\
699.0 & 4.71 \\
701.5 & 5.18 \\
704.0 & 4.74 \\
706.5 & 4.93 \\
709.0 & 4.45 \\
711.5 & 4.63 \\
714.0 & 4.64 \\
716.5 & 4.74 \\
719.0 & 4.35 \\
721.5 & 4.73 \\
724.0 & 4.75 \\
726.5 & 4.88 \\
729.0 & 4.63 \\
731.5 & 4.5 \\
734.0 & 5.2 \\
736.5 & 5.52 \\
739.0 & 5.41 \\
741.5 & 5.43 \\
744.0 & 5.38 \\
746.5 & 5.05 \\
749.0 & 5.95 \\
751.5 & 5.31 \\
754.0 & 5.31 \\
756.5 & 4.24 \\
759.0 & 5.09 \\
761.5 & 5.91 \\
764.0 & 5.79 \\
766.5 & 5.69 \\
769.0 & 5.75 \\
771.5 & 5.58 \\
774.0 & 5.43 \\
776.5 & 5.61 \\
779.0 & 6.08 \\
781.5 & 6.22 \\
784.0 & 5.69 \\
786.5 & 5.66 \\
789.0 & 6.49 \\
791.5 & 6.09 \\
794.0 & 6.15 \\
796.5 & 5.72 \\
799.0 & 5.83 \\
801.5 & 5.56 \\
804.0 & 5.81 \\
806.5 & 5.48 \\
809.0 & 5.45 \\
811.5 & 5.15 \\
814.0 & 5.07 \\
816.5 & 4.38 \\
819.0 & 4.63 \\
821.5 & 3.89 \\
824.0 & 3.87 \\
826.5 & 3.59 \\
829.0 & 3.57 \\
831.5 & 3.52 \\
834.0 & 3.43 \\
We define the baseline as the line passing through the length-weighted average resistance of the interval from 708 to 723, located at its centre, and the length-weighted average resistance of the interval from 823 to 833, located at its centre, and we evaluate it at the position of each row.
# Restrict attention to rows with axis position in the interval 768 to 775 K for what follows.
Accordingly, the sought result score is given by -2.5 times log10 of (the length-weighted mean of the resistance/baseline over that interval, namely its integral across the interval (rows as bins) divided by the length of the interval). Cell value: -0.33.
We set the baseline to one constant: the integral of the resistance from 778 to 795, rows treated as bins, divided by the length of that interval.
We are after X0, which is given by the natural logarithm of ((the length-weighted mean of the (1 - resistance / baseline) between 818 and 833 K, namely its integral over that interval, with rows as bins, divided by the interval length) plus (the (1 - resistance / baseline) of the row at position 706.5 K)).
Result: -0.6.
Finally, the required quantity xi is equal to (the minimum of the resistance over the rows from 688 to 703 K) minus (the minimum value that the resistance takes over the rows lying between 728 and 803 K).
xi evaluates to 0.5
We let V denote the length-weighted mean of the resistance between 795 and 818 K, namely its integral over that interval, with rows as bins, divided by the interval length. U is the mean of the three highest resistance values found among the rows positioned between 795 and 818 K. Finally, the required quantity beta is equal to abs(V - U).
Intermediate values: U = 5.8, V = 5.4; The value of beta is 0.40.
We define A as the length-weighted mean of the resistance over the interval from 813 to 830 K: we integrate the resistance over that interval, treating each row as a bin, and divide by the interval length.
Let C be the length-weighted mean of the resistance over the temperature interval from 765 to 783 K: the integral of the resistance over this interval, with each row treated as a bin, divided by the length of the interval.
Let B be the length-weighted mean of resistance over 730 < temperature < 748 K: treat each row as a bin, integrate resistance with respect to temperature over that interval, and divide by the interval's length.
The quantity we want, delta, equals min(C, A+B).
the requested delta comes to 5.8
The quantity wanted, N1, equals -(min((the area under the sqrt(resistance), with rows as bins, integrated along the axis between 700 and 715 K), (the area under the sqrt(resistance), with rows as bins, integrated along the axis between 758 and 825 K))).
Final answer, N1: -33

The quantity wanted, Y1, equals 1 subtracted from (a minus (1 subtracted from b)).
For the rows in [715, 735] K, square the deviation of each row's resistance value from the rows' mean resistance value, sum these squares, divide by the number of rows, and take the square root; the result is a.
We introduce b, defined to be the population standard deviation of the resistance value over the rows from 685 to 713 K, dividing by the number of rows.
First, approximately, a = 0.24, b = 0.23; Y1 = 0.01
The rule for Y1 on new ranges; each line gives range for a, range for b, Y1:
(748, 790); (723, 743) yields 0.11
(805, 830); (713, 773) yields 0.22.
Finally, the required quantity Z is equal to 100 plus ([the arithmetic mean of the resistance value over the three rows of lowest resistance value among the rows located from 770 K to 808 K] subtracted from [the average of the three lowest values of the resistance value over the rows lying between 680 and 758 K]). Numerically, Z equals 98.9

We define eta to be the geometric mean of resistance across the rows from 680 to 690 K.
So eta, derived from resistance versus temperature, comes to 5.0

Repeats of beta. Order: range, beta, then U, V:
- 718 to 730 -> 0.11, 4.8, 4.7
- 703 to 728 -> 0.17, 4.9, 4.7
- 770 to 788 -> 0.23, 6.0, 5.8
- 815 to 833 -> 0.37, 4.3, 3.9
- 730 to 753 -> 0.34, 5.6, 5.3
